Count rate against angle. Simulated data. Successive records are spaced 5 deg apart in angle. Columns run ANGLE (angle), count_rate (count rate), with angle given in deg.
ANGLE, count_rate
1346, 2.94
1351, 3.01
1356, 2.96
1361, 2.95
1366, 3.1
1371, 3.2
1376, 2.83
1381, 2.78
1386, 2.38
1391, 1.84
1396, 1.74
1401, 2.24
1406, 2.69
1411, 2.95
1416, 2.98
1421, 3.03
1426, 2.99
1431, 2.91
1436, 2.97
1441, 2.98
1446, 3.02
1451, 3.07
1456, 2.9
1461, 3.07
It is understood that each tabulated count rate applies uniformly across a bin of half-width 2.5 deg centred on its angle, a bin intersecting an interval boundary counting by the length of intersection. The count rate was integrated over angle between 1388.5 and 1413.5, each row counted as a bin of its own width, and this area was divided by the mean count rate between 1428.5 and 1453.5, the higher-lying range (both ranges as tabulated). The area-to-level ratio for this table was 19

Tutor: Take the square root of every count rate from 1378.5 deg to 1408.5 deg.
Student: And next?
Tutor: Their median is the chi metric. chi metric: 1.52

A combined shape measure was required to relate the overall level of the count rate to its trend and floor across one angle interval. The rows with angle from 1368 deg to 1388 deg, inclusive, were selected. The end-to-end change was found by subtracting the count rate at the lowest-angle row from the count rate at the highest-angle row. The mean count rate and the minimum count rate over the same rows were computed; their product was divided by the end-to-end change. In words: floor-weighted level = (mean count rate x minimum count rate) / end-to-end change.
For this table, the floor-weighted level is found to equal -8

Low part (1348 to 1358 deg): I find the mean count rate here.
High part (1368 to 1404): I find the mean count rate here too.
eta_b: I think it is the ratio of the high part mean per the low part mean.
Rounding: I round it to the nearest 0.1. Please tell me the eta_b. 0.8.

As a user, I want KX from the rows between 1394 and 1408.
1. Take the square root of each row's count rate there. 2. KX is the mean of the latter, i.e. 1.49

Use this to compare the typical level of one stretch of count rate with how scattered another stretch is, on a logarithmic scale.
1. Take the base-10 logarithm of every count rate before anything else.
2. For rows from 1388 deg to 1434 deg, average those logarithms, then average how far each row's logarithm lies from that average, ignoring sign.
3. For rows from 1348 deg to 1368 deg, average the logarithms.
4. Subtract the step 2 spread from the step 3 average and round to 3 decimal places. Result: 0.397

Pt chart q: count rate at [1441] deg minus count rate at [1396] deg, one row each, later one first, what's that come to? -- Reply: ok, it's 1.2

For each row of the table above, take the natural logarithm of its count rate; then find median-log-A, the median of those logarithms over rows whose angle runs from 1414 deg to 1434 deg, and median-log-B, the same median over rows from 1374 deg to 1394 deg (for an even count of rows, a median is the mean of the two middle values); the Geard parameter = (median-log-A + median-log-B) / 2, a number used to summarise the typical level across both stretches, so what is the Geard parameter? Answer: 1.02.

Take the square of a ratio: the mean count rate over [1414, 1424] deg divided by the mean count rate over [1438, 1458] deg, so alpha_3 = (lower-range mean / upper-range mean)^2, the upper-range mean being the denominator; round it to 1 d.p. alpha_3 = 1.0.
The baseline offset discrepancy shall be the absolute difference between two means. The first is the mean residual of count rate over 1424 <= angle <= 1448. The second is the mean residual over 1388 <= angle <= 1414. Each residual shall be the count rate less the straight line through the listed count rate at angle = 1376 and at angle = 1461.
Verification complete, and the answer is 0.6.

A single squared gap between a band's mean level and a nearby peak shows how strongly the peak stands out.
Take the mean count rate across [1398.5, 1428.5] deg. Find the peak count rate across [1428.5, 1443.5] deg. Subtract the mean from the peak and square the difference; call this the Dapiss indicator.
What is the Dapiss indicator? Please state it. 0.0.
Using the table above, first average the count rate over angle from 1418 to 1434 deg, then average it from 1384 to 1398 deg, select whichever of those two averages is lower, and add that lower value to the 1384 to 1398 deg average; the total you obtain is 4.0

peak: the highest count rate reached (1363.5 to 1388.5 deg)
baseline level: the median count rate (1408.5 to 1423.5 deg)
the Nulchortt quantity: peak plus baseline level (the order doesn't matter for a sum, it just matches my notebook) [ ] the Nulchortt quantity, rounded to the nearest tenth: 6.2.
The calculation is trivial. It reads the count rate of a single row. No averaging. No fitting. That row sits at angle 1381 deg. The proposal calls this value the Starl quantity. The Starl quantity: 2.78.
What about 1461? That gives 3.07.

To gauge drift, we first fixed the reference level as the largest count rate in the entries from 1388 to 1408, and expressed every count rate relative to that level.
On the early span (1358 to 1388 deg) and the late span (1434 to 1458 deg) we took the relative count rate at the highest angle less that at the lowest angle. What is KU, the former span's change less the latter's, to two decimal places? -0.50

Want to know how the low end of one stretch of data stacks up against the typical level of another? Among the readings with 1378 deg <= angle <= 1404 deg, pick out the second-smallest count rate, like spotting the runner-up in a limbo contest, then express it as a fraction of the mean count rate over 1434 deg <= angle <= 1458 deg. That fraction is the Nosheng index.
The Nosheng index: 0.62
